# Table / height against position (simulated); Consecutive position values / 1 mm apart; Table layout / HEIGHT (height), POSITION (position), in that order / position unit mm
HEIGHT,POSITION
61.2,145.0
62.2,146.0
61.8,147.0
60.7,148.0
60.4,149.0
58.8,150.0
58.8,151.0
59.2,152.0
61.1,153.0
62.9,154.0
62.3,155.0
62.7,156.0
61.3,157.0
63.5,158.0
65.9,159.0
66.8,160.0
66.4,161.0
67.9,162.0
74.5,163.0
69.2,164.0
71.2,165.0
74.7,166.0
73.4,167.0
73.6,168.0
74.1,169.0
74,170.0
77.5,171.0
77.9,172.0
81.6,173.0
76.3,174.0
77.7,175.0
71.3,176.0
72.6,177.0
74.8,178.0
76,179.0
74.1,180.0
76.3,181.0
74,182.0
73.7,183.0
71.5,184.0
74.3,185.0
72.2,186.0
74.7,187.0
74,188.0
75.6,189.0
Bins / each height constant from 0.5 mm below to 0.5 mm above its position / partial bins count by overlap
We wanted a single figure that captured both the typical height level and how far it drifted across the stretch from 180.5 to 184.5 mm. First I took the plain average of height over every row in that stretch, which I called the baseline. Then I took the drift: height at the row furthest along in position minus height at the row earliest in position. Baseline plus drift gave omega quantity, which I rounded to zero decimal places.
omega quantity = 69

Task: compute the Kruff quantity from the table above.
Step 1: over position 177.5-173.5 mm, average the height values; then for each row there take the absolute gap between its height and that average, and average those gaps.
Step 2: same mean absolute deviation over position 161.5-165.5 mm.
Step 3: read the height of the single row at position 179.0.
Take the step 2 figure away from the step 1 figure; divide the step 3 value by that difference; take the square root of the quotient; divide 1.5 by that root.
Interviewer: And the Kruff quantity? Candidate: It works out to 0.11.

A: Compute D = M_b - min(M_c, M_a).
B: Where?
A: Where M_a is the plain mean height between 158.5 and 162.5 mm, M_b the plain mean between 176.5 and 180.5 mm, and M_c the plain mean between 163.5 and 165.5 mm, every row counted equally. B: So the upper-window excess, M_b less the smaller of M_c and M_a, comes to 7.6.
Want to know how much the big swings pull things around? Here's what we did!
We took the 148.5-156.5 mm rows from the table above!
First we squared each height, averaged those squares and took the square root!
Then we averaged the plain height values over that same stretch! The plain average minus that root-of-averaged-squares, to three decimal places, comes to -0.022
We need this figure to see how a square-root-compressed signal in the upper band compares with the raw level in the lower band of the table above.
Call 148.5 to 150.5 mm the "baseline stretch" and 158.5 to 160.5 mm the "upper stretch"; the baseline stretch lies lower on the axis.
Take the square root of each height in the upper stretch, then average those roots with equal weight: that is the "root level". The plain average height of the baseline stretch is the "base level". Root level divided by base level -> 0.1367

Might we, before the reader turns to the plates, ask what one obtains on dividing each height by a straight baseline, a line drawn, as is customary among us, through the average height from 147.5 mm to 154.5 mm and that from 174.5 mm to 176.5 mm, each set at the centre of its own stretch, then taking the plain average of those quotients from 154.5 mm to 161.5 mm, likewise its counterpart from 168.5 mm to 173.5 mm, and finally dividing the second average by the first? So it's 1.07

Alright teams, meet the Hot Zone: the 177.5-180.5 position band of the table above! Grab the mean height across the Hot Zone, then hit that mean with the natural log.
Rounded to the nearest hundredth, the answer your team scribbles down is 4.32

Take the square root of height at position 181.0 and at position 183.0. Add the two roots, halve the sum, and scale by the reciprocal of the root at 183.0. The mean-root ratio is 1.01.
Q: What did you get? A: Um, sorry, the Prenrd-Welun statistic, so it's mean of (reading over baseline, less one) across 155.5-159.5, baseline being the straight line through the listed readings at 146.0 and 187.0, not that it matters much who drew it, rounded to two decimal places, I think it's -0.04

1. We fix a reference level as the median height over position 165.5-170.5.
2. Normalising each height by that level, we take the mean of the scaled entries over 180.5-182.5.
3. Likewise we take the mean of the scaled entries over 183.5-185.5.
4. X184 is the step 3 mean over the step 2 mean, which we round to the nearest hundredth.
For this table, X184 0.97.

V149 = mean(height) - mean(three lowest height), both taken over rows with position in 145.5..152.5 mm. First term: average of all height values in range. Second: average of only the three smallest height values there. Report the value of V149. 1.3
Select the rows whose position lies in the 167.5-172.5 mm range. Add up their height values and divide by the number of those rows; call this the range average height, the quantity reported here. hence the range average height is 75.4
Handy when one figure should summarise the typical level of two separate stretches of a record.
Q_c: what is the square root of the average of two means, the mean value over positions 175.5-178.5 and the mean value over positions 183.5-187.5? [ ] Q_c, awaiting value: 8.55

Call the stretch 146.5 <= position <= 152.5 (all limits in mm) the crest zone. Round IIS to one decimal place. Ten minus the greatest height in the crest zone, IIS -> -51.8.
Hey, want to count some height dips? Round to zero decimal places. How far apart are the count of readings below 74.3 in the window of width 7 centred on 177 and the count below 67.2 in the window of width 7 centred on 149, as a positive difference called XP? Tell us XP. 4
